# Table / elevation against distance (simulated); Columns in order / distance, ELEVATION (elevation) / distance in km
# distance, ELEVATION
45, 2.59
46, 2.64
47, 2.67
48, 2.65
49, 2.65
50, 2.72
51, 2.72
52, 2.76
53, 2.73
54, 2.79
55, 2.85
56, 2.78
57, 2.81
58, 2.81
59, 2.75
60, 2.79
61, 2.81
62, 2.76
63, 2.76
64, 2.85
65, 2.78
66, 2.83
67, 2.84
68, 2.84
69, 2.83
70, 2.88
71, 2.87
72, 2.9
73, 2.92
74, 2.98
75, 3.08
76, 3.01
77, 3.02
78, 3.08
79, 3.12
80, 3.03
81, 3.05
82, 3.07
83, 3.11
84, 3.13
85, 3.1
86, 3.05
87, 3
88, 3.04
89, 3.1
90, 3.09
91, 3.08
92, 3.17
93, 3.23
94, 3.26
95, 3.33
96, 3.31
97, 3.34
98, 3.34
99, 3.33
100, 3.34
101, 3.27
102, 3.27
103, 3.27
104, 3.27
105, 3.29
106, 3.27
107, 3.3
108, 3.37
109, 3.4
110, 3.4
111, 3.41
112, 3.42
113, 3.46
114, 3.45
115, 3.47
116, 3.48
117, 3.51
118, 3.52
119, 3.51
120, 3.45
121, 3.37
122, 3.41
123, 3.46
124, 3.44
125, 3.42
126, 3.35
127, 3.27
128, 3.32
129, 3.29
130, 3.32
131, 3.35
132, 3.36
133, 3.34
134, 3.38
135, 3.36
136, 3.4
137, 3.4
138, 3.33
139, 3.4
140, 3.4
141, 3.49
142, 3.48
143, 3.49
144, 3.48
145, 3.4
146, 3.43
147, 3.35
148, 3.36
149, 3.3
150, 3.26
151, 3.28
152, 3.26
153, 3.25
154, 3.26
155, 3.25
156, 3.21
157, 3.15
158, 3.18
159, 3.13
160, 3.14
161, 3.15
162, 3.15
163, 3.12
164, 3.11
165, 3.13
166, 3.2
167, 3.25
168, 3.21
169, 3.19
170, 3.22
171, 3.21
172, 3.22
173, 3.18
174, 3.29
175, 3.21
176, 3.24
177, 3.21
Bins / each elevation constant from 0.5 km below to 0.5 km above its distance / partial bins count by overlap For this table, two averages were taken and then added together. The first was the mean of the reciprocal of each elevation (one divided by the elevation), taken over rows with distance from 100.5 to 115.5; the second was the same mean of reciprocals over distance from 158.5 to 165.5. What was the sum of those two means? 0.617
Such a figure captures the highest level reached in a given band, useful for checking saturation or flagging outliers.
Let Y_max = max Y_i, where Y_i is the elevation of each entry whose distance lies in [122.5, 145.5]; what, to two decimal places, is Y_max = 3.49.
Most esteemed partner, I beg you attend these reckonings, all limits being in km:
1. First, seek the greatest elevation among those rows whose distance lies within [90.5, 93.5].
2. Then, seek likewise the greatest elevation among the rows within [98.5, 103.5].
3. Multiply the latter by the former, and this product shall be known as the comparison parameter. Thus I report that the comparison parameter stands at 10.8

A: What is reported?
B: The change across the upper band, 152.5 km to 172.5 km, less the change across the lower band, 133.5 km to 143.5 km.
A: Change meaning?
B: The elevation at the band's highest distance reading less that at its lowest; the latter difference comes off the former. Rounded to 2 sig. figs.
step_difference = -0.14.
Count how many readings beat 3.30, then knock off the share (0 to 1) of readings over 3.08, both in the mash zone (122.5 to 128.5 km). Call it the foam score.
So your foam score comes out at 4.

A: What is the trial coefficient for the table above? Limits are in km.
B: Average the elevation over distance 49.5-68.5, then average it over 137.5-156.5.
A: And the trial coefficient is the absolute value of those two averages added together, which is 6.1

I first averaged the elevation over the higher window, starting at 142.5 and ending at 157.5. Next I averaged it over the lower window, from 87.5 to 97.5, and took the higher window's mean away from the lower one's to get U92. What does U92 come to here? -0.1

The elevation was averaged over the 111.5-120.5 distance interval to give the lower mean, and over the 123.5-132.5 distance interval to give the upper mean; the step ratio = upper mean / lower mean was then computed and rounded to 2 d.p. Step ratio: 0.96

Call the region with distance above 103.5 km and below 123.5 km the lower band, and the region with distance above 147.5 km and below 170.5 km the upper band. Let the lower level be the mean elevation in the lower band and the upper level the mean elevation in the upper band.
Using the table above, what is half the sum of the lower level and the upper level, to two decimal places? 3.31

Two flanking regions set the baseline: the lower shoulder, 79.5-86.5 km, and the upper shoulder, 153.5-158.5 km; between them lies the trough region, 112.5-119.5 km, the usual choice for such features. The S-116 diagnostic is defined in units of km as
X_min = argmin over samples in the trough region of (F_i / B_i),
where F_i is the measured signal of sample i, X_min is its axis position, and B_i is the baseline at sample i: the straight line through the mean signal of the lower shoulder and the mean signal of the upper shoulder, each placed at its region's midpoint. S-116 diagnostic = 114 km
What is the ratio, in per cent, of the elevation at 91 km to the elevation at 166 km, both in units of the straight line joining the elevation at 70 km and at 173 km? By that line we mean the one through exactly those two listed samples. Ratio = 103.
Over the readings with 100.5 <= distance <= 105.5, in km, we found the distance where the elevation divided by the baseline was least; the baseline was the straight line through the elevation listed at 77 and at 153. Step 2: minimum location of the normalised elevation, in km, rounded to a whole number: 104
